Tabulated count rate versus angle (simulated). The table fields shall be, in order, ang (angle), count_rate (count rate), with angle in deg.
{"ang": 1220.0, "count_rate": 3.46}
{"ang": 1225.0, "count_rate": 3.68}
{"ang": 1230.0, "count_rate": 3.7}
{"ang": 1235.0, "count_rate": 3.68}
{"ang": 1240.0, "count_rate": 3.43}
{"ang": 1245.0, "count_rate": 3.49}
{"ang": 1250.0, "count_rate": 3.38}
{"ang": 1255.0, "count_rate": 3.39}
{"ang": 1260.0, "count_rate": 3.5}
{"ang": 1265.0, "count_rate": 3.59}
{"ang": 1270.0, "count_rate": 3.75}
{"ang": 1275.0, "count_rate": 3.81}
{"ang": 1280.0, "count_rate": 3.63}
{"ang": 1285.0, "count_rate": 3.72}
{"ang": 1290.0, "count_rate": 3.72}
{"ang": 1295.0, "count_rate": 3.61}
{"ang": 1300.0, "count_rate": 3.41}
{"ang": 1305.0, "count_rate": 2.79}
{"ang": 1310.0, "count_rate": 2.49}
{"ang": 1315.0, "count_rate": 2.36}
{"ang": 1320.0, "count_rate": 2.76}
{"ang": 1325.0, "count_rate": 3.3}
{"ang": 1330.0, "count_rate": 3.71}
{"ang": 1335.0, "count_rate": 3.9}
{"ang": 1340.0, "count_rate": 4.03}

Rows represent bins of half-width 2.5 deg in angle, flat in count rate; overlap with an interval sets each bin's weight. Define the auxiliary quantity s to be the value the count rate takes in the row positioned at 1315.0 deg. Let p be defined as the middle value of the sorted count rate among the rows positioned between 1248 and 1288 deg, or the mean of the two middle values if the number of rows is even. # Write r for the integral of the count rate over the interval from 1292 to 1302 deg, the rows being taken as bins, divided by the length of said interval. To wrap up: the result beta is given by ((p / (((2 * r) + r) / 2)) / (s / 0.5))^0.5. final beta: 0.38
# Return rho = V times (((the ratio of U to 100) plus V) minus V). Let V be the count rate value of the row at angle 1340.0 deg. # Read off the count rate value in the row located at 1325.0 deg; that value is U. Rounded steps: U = 3.3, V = 4.03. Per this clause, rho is 0.133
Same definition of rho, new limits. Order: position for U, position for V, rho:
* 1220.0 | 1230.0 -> 0.128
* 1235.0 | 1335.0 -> 0.144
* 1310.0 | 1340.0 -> 0.100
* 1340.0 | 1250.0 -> 0.136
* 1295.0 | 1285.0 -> 0.134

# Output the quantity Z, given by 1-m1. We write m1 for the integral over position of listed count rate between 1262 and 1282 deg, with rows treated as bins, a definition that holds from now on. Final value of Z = -73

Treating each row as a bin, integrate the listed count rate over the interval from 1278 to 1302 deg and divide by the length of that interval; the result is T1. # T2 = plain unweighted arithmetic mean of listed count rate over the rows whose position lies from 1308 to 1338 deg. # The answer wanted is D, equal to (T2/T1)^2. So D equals 0.73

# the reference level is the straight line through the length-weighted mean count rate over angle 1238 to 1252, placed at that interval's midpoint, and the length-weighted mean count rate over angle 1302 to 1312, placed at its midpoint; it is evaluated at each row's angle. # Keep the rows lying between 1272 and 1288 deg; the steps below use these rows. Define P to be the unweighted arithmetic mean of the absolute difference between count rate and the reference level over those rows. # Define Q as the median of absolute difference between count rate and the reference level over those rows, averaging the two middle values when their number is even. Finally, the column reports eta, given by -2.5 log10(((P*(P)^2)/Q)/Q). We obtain 0.5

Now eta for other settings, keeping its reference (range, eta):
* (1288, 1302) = 0.4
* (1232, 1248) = 2.3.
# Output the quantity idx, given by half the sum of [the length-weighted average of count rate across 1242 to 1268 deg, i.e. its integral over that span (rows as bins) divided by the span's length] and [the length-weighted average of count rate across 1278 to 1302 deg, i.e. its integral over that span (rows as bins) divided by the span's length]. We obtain 3.55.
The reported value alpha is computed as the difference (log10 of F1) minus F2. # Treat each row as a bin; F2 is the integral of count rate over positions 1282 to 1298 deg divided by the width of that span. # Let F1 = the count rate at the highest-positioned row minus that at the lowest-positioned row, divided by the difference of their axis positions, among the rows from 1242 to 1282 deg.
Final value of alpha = -6.07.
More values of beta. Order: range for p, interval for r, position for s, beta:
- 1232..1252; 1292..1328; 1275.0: 0.32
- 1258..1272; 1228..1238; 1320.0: 0.34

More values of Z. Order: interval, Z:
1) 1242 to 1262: -68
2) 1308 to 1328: -54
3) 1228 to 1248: -70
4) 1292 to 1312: -61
